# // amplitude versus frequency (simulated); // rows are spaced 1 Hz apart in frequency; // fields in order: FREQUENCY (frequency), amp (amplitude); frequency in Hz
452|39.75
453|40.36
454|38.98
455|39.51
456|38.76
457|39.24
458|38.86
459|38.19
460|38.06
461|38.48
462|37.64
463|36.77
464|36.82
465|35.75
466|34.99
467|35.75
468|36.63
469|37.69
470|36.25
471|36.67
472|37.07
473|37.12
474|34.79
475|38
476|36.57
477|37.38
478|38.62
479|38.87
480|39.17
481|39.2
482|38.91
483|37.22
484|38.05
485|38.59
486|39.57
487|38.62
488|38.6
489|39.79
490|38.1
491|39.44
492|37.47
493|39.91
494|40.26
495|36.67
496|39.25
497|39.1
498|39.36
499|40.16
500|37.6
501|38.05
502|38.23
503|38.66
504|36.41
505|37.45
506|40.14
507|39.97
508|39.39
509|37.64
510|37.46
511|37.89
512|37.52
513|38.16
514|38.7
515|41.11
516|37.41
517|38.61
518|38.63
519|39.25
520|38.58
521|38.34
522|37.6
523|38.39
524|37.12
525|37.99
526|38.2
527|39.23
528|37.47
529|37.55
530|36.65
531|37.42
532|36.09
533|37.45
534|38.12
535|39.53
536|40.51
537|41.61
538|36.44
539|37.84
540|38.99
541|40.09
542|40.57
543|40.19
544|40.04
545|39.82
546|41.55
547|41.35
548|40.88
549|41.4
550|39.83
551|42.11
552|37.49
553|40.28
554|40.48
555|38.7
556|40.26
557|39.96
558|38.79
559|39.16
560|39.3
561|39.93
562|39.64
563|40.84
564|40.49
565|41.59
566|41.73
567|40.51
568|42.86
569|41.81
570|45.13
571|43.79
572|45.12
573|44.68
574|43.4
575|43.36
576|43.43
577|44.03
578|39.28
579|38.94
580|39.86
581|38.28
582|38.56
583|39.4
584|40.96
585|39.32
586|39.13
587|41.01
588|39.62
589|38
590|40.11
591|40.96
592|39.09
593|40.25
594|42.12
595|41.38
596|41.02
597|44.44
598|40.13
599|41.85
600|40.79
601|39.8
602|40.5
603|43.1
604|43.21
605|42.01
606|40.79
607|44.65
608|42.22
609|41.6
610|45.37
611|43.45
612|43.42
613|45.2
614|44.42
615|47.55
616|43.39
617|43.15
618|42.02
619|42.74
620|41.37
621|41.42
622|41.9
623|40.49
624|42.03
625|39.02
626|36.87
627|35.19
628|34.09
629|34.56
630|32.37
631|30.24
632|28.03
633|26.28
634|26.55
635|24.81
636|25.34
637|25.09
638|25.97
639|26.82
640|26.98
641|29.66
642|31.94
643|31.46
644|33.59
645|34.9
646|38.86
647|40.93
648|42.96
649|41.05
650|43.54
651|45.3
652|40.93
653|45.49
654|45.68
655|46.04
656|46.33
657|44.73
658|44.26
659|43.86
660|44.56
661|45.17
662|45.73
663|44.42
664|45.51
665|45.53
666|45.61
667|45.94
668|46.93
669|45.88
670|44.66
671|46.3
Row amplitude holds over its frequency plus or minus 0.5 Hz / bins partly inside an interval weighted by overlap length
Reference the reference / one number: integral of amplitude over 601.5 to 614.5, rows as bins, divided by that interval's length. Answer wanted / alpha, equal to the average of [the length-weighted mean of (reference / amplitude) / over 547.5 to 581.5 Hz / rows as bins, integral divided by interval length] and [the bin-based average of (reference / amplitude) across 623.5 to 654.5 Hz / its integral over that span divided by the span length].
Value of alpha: 1.18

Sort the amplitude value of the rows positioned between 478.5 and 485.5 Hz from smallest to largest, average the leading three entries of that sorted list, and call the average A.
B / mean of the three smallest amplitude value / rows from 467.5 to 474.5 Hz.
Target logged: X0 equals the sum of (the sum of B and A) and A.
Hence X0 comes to 112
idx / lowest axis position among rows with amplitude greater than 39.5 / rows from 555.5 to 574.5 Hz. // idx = 556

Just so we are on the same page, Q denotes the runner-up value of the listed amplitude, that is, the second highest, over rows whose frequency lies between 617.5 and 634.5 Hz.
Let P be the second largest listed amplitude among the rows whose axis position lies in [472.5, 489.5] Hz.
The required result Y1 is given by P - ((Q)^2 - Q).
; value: -1685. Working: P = 39.57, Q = 42.03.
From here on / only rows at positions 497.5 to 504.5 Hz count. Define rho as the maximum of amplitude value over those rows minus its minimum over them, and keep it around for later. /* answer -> 4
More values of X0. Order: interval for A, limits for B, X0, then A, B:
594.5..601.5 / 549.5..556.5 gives 119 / 40.2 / 38.7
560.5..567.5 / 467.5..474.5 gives 116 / 40.0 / 35.9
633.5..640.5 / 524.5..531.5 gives 87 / 25.1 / 37.2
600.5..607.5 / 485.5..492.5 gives 119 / 40.4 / 38.1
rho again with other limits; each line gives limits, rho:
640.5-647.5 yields 11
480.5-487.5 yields 2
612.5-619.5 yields 6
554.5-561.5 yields 2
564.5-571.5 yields 5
